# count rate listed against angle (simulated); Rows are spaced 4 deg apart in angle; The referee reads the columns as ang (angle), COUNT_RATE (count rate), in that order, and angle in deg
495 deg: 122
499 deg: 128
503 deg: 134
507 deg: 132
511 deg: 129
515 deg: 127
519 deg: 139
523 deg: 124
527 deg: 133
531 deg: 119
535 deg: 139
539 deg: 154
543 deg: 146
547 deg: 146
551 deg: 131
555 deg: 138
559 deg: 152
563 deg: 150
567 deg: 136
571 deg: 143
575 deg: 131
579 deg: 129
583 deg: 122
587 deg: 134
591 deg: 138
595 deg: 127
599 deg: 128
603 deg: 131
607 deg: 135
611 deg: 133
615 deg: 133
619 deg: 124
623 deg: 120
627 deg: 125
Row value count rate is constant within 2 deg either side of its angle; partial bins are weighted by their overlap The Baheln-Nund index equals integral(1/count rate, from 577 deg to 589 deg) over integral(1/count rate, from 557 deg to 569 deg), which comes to 1.14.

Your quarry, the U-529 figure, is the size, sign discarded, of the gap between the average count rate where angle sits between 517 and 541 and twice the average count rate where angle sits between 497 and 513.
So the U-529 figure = 126.8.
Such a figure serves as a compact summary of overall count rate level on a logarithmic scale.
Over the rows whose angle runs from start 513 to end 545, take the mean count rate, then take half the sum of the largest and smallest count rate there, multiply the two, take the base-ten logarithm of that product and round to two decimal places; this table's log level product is 4.27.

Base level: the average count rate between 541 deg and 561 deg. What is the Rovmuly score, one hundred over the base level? 0.701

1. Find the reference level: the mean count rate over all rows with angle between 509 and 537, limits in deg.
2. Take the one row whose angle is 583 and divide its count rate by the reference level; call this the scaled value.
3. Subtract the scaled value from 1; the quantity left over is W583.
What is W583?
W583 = 0.06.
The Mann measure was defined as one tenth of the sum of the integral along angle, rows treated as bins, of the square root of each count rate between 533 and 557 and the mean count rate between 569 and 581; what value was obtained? 42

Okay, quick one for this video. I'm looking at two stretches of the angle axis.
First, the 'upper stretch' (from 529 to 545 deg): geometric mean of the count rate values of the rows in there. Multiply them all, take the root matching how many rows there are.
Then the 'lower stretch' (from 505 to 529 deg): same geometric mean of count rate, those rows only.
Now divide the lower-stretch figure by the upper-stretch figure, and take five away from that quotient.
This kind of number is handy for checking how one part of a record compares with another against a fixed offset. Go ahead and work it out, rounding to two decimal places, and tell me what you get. -4.06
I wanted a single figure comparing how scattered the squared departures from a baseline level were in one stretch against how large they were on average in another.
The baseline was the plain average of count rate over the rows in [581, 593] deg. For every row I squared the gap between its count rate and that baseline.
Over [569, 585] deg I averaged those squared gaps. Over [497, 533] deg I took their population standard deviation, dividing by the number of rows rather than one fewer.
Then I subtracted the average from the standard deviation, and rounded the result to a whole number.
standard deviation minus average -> -11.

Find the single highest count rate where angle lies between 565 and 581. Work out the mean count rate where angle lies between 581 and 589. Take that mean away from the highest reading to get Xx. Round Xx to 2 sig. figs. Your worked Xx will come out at 15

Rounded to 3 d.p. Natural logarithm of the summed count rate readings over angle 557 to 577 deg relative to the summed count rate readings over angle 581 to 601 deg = 0.093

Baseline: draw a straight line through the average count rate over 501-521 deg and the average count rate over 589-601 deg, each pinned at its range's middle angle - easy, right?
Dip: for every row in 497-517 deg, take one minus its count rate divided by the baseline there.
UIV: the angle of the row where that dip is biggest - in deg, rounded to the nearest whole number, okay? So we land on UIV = 515 deg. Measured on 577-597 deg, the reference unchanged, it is 583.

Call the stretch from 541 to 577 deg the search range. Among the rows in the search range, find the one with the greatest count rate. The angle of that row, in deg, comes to 559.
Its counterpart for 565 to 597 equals 571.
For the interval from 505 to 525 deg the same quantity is 519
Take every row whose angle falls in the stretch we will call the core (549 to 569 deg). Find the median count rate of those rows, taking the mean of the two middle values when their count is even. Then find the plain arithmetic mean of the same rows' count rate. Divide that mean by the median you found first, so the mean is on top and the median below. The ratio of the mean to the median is 1.025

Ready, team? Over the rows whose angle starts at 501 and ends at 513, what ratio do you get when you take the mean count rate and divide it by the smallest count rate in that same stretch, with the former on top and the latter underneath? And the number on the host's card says 1.02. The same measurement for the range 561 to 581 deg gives 1.07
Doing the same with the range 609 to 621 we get 1.05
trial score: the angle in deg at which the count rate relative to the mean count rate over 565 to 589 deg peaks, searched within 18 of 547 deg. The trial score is 539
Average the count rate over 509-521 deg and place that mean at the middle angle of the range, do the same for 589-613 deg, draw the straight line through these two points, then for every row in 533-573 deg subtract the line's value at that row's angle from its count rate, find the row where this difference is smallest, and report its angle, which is 551 deg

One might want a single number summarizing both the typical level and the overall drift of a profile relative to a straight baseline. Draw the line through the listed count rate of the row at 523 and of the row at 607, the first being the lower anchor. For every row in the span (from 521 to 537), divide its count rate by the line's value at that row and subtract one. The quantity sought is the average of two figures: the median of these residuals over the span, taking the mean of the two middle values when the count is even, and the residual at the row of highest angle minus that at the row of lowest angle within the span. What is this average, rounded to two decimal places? 0.07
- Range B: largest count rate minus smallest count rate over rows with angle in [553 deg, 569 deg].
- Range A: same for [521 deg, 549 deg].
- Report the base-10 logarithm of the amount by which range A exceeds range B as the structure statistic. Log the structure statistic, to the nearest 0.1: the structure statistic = 1.3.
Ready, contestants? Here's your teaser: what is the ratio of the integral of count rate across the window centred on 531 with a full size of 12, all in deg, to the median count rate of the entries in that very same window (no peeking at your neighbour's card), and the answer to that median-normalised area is 11.8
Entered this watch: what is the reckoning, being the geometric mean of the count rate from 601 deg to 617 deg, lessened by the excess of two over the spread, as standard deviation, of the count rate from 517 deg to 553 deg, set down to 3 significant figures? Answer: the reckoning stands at 142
